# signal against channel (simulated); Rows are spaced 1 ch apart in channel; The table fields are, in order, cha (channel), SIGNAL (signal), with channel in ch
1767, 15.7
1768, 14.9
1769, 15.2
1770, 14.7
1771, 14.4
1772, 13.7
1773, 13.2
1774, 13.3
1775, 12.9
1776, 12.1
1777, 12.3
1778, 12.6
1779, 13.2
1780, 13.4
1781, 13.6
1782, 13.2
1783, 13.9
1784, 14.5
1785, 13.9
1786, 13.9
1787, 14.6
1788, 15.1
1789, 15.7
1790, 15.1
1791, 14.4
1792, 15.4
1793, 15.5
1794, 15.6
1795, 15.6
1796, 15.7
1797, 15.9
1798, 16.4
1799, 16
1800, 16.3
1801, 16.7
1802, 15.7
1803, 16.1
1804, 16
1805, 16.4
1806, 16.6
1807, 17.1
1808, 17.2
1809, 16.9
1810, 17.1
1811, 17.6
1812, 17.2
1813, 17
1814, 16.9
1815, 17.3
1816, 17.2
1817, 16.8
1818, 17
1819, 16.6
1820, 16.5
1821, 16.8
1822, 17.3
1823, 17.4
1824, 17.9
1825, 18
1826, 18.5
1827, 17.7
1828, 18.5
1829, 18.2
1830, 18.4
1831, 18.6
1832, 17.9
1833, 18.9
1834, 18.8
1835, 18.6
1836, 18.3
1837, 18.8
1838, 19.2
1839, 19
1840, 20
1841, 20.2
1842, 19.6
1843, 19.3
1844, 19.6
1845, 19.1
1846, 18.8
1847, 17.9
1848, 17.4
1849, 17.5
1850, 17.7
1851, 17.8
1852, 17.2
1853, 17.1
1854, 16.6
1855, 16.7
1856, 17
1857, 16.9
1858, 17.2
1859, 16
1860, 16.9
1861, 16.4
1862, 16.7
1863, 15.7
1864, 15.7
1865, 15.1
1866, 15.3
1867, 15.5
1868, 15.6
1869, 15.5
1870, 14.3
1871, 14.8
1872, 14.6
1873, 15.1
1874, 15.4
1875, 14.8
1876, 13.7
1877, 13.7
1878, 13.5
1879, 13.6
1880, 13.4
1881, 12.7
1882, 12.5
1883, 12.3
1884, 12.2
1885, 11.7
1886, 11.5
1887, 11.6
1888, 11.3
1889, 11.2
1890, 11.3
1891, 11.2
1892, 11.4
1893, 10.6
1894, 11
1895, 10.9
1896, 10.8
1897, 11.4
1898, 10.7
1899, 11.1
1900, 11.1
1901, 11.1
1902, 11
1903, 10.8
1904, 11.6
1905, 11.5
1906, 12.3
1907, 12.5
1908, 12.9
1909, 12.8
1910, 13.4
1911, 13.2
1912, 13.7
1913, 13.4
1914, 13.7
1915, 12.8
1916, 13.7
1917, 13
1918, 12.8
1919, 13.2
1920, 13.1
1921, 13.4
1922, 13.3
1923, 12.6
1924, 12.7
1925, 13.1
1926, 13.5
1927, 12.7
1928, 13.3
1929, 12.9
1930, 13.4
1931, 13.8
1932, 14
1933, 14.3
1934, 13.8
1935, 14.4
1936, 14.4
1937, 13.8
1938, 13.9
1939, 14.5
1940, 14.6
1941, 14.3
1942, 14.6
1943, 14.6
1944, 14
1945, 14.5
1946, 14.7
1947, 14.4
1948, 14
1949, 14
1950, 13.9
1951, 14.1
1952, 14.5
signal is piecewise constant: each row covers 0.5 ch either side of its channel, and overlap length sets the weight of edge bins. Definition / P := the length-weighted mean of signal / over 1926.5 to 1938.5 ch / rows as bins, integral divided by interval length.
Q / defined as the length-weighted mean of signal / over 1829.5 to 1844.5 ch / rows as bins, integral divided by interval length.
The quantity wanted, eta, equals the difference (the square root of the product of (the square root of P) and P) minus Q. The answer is -12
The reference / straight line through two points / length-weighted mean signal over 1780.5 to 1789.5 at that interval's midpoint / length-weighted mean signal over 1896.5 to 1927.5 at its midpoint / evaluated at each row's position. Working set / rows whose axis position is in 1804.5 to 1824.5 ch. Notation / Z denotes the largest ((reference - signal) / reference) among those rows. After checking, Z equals -0.17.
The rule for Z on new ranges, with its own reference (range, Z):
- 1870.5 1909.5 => 0.17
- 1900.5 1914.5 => 0.15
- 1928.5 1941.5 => -0.05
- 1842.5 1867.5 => -0.15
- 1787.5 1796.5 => -0.02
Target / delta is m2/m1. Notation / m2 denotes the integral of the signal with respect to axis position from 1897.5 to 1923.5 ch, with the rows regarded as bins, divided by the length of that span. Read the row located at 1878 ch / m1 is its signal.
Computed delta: 0.93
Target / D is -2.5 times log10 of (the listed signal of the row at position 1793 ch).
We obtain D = -2.98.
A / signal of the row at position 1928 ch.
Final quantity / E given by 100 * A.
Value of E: 1330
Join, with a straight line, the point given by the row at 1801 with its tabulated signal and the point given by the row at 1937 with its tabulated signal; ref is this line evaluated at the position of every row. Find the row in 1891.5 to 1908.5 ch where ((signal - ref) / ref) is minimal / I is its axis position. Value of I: 1893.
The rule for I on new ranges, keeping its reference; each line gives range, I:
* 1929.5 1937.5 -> 1930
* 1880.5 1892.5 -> 1889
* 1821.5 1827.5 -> 1822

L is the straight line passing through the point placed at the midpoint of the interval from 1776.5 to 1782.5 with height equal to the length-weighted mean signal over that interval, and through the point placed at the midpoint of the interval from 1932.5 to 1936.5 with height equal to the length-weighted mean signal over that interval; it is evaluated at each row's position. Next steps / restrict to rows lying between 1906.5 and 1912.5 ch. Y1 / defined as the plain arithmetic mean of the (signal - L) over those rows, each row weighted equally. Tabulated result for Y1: -1.0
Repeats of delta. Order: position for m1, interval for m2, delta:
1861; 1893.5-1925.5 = 0.75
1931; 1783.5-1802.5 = 1.11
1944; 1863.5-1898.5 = 0.93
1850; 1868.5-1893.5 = 0.73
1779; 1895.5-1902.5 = 0.84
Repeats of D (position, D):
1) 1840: -3.25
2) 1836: -3.16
